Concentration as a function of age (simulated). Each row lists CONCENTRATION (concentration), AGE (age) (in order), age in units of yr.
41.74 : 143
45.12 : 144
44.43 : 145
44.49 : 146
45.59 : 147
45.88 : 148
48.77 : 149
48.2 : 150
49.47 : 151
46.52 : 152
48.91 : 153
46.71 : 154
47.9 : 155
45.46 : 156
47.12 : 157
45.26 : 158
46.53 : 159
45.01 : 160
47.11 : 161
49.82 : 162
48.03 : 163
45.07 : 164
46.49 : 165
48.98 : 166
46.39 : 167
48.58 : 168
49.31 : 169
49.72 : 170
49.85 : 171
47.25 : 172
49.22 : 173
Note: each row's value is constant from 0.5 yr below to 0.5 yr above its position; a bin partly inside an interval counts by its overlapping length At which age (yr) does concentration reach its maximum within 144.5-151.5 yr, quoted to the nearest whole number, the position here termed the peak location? 151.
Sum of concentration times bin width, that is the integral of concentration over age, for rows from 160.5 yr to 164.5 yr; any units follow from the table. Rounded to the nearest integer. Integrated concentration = 190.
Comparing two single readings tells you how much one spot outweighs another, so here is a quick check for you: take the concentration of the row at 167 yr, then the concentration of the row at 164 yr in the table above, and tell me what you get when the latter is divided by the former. 0.97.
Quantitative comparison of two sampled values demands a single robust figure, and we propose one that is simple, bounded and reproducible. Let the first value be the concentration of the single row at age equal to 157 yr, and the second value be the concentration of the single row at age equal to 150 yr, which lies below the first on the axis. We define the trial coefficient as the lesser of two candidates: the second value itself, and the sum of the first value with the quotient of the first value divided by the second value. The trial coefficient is 48.1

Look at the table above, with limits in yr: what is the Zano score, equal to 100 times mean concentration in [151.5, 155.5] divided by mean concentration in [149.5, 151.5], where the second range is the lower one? 97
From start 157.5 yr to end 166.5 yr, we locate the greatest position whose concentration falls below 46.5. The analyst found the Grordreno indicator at 165 yr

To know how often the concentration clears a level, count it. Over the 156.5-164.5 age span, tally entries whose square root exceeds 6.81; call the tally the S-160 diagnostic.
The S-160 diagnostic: 5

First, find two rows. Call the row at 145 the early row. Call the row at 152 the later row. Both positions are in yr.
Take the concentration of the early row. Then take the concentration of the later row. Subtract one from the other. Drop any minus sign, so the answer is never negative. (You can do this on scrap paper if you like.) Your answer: 2.1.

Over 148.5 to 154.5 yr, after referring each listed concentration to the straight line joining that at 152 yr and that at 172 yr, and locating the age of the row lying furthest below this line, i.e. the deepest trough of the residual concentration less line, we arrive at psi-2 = 152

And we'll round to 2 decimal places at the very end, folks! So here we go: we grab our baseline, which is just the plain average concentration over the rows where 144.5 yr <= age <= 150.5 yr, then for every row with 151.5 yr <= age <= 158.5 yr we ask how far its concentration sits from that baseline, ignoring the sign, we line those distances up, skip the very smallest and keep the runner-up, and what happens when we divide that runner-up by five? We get 0.10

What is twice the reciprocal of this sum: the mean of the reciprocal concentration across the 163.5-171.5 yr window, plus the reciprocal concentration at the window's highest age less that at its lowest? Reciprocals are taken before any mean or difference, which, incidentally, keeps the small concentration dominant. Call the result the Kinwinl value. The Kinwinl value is 107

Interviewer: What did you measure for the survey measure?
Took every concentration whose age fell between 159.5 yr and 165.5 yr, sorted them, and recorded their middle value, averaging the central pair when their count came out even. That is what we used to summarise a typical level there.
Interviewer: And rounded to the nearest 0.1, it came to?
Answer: 46.8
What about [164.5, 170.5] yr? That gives 48.8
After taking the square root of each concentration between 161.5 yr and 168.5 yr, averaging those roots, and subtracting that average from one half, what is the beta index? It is -6.40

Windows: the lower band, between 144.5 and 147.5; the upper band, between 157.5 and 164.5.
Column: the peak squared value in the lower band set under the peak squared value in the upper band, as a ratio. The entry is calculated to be 1.19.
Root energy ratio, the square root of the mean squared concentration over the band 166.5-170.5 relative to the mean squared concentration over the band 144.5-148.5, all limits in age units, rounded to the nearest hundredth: 1.08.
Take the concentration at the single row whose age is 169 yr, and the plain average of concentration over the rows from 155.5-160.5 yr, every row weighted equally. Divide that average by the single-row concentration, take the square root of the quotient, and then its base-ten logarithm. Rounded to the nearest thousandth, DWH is -0.016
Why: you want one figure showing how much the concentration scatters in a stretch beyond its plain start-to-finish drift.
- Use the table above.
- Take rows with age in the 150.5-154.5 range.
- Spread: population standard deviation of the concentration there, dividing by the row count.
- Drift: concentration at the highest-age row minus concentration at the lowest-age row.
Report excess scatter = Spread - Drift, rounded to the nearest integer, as 4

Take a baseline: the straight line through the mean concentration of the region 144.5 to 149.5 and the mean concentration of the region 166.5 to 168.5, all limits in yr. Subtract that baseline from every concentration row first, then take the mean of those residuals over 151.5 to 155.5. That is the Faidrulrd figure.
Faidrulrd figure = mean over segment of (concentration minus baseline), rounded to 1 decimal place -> 1.2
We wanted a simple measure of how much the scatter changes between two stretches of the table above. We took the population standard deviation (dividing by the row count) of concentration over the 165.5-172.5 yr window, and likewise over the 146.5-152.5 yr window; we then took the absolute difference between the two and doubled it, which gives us 0.6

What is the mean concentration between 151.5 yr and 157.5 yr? 47.1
